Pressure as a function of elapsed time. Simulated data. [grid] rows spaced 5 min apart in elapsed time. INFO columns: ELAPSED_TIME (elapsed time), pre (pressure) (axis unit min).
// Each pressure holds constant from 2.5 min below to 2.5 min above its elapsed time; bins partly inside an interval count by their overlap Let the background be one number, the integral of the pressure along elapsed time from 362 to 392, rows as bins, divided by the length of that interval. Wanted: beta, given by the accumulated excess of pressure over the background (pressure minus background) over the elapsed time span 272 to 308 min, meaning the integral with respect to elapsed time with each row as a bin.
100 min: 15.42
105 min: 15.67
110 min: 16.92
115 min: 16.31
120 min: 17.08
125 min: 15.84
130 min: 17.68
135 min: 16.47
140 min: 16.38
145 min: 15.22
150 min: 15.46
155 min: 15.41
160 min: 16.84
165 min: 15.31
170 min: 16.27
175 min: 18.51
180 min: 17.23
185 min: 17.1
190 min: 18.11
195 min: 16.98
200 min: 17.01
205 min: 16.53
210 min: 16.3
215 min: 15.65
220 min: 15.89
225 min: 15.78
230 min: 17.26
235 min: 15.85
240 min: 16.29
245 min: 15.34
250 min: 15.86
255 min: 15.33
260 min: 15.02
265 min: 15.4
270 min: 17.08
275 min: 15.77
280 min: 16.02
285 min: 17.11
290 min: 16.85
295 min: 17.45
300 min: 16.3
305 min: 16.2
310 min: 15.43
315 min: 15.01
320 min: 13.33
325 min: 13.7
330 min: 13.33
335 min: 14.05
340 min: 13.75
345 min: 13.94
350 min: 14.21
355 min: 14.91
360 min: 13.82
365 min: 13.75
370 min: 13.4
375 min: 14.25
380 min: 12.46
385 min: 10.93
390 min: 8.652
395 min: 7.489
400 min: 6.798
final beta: 151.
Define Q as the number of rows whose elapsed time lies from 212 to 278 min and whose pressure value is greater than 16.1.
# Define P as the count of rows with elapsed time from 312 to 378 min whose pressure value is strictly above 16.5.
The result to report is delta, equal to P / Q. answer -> 0.0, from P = 0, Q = 3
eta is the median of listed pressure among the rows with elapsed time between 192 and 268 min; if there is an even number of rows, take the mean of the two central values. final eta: 15.9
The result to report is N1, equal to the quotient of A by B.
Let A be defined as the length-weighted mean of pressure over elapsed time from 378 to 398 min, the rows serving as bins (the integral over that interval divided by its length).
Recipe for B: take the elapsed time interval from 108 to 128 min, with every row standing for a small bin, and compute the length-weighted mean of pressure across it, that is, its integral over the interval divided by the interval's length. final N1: 0.588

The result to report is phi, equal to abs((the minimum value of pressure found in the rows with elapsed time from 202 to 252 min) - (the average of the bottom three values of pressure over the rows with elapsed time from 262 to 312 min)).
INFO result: 0.2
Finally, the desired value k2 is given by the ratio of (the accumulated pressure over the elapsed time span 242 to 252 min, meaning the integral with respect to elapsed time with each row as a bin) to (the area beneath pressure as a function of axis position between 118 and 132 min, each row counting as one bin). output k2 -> 0.7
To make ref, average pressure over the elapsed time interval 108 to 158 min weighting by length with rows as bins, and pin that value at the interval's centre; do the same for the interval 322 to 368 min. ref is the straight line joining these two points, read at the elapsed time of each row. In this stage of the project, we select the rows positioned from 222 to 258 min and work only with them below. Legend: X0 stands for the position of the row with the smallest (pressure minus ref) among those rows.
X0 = 245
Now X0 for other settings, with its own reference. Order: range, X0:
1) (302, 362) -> 320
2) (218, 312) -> 260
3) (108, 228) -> 145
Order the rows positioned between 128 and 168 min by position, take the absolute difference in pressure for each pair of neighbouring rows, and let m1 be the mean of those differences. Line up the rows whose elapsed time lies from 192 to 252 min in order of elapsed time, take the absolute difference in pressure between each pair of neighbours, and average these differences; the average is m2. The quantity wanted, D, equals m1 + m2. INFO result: 1.41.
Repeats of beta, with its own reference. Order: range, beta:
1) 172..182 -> 55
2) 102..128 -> 105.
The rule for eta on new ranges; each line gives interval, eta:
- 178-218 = 17.0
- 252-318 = 16.0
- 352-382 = 13.8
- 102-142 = 16.4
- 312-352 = 13.8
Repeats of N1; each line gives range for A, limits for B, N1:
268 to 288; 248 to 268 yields 1.068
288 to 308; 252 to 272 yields 1.063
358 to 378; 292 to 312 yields 0.841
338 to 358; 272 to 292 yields 0.864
